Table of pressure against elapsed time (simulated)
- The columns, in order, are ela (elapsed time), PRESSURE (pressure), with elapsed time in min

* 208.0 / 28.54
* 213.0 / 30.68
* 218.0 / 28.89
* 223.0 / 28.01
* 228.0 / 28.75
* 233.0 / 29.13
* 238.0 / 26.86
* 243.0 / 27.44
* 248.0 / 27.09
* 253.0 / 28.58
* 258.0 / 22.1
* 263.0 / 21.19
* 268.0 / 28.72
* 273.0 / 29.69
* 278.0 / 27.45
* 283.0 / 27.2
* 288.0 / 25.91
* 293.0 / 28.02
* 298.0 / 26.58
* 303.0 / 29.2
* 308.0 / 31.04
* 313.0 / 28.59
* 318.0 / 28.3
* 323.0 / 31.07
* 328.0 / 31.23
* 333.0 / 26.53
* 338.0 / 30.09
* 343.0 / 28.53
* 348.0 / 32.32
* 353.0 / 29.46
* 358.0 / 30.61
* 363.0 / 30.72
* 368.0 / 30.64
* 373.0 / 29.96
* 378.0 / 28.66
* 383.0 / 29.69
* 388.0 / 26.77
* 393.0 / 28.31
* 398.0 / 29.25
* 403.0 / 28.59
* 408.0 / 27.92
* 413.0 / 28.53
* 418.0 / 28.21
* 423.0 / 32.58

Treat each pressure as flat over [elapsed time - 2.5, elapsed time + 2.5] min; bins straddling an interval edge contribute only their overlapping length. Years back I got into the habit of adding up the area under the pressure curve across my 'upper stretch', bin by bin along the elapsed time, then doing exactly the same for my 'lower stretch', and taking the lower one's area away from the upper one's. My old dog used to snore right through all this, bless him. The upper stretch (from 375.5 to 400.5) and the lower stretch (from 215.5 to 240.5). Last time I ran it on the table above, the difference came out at 5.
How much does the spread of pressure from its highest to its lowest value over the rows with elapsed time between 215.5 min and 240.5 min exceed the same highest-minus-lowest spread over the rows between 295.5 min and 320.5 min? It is -2.2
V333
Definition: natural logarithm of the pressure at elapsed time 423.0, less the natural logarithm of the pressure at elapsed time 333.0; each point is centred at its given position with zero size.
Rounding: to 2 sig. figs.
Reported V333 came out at 0.21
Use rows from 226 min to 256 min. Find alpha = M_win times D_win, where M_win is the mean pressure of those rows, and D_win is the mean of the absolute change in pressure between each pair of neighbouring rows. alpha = 28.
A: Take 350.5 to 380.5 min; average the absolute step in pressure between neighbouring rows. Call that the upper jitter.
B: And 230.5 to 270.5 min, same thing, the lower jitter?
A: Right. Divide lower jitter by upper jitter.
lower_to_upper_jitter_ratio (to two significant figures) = 4.2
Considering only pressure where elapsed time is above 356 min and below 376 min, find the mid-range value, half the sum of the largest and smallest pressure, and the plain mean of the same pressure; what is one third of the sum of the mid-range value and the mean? 20.3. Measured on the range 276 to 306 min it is 18.3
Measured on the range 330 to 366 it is 19.7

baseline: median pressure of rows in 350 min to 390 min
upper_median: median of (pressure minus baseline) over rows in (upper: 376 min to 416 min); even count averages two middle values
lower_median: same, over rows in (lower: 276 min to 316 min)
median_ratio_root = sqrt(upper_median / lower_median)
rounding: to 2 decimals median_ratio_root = 0.78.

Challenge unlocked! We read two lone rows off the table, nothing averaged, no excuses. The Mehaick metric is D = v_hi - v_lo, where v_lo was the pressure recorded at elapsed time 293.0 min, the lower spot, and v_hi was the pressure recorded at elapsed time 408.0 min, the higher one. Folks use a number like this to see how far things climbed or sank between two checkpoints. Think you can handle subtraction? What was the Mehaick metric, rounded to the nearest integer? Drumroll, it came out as 0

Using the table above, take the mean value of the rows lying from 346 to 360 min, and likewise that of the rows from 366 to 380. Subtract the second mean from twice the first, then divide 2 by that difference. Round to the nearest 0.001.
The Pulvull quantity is 0.063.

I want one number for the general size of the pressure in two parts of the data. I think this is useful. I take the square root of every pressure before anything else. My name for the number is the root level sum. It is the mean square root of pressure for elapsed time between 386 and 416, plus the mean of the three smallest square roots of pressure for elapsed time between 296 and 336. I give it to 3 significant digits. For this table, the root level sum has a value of 10.5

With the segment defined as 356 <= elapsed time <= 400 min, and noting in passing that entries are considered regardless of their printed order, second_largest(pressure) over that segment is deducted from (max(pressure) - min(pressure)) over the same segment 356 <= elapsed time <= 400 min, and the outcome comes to -26.7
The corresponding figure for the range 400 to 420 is -27.9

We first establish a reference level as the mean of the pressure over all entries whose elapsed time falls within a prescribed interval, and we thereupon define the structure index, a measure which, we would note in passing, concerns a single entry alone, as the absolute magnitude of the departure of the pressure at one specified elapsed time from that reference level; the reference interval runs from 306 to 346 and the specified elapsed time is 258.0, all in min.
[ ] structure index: 7.3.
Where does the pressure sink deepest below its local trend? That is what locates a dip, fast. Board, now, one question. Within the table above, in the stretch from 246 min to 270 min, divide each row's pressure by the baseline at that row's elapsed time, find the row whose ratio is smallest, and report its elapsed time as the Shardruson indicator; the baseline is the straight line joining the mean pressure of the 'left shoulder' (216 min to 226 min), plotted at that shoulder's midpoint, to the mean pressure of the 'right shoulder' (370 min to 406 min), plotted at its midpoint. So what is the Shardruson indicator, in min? 263.0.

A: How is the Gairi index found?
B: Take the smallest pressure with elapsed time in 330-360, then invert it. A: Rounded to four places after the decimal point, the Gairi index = 0.0377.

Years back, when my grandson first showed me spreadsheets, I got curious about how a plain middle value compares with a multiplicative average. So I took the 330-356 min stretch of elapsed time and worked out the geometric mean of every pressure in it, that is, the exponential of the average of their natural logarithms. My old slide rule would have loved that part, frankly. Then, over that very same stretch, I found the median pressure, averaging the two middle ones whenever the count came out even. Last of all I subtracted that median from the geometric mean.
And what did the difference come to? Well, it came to -0.14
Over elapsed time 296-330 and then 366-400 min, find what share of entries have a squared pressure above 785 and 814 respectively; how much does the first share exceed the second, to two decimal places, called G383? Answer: 0.14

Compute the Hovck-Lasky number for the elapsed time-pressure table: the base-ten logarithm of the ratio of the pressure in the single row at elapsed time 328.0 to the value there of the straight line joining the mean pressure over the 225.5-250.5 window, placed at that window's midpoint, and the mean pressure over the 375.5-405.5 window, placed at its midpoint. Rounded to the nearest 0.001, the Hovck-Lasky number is 0.043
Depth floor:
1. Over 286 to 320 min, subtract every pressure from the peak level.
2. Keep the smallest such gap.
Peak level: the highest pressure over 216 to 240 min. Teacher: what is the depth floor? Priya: -1.9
